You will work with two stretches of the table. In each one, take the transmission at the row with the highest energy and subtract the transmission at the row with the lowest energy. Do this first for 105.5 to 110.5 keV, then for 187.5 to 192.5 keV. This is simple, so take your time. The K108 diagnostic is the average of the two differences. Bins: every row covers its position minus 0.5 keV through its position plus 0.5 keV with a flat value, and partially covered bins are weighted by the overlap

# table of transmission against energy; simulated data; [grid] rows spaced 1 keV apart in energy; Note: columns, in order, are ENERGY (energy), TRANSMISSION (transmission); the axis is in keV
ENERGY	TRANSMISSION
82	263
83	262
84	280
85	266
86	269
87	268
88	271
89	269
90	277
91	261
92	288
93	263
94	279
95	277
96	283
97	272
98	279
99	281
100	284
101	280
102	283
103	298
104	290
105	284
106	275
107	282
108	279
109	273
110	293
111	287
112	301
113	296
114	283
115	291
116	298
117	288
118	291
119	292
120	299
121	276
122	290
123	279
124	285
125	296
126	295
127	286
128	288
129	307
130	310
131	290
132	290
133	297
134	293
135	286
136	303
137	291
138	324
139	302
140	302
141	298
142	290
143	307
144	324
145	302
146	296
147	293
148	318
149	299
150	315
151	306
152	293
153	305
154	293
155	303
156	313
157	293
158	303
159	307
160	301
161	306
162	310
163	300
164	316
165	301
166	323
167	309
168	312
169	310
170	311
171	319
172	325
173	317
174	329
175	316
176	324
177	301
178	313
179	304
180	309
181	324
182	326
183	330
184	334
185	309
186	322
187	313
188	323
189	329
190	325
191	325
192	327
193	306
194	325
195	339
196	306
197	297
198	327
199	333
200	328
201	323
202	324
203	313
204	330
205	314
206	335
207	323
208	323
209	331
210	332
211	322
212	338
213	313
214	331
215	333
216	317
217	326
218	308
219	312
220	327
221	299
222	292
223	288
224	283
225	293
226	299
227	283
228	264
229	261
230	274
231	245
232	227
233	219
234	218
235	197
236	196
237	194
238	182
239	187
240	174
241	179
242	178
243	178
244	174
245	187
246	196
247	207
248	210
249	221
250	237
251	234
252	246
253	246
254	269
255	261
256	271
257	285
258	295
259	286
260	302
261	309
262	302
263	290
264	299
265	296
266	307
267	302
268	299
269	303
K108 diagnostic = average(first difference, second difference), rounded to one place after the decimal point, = 11.0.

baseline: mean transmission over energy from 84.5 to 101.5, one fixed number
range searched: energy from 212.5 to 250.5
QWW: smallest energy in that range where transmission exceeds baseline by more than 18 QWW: 213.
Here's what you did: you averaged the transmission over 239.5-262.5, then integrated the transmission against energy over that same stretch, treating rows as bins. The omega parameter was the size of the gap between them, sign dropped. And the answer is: 5210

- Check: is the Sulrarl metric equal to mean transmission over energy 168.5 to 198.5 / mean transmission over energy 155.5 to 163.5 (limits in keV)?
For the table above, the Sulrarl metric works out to 1.05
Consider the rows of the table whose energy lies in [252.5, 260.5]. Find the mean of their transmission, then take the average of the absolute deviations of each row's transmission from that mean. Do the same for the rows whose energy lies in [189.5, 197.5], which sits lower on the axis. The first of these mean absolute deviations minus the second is 3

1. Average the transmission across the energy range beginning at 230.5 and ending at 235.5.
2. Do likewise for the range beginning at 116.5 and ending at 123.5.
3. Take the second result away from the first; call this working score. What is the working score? -67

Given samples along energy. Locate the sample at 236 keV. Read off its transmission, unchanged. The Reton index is 196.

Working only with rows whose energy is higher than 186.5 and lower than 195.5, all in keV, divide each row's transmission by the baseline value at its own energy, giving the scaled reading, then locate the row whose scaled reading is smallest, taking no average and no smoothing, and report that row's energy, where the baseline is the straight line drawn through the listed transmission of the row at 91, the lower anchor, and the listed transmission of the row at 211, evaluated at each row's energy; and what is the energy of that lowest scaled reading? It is 193 keV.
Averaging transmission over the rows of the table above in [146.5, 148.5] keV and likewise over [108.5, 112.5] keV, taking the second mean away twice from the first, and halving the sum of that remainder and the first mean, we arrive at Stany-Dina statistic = 17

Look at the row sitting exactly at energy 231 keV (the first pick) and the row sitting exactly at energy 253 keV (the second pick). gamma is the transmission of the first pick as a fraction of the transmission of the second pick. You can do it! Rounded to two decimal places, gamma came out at 1.00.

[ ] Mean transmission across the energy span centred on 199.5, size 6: 322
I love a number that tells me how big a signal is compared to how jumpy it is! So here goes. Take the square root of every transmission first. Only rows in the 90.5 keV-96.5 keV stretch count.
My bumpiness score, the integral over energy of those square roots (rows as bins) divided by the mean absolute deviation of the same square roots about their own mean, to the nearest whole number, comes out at 374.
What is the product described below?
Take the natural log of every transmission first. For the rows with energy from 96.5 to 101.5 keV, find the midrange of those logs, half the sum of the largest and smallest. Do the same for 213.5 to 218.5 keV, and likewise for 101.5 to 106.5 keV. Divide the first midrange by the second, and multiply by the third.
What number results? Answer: 5.52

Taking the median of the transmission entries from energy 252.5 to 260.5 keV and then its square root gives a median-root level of 16.7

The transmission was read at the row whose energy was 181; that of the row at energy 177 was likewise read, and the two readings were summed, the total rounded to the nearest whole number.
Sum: 625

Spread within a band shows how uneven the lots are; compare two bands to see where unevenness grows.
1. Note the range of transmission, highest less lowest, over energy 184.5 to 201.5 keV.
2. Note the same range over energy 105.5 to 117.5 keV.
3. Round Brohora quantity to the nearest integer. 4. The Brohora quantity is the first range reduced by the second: 14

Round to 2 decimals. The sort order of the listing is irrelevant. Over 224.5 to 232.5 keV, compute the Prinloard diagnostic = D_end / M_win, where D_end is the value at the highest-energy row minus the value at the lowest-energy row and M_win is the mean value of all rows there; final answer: -0.25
